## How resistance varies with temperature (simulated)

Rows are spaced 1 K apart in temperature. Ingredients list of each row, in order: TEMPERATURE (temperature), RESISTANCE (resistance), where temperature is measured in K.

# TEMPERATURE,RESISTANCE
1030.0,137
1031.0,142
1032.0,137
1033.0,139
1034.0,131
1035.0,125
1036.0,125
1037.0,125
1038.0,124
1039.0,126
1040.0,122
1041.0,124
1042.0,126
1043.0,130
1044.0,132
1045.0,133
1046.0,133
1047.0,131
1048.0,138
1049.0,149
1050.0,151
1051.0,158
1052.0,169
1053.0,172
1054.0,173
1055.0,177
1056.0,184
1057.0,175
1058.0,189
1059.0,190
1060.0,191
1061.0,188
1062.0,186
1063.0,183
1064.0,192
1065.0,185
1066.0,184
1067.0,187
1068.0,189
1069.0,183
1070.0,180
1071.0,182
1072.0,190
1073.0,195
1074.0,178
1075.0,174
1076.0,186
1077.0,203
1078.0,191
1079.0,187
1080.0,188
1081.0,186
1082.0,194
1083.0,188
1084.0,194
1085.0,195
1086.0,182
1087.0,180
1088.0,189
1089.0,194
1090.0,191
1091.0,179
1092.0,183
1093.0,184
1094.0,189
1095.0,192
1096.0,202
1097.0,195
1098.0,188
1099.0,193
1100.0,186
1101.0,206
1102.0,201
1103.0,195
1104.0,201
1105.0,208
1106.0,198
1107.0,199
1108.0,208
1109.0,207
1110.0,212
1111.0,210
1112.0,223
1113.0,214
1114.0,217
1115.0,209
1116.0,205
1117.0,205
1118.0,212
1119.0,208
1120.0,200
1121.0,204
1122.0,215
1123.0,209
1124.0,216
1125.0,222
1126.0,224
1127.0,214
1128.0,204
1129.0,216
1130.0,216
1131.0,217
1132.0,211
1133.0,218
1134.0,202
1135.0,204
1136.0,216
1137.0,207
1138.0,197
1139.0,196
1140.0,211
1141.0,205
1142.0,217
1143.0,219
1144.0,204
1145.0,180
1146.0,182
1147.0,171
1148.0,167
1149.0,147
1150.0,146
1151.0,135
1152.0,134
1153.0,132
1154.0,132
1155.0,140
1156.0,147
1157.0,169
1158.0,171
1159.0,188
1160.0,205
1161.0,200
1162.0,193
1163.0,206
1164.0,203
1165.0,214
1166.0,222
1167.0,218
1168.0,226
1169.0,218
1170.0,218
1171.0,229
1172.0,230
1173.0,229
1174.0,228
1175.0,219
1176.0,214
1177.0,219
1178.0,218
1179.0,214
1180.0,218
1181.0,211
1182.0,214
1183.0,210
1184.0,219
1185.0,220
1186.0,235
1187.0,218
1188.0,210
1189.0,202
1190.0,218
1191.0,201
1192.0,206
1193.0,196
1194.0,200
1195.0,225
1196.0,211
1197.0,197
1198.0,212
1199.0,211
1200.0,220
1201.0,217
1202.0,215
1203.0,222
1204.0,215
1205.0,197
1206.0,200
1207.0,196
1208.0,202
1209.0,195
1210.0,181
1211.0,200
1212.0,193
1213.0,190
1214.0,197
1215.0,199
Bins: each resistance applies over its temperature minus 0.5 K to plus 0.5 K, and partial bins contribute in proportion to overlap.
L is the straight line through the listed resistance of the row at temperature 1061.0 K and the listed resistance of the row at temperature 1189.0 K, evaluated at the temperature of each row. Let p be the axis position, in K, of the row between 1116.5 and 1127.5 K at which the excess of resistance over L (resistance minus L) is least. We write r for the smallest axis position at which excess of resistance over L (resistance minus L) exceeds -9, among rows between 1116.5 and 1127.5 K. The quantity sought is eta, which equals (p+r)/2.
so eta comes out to 1118.5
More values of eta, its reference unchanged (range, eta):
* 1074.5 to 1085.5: 1075.5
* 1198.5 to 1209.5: 1204.0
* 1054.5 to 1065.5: 1056.5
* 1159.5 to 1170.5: 1161.0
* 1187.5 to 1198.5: 1190.5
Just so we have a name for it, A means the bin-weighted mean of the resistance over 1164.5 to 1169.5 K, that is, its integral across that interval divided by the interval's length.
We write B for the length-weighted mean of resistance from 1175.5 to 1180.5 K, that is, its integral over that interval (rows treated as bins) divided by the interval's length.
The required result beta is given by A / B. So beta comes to 1.01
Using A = 220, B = 217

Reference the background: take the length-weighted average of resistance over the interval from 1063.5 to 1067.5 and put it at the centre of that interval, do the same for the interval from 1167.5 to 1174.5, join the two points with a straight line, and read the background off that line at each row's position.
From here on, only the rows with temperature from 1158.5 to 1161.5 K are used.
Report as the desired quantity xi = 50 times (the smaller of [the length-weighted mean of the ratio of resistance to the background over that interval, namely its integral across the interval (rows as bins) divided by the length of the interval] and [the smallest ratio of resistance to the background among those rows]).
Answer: 43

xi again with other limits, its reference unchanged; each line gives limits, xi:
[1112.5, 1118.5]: 50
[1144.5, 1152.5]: 31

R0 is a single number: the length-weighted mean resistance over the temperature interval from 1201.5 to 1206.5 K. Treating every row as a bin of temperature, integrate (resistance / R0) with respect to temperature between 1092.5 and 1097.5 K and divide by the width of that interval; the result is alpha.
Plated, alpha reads 0.92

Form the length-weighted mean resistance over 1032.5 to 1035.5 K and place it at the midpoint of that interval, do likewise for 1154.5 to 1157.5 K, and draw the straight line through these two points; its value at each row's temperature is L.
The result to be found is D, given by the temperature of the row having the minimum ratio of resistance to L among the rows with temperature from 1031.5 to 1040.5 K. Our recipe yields 1040.0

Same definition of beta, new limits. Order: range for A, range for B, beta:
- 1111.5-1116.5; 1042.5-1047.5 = 1.62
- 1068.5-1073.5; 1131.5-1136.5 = 0.88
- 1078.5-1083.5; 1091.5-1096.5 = 0.99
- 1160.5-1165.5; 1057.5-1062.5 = 1.08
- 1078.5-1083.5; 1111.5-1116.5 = 0.88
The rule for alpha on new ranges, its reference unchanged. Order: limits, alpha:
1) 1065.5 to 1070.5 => 0.88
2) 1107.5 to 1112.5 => 1.01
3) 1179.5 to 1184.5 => 1.02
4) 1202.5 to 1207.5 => 0.98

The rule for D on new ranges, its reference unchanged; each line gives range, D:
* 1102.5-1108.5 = 1103.0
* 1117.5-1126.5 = 1120.0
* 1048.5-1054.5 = 1049.0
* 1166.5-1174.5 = 1170.0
